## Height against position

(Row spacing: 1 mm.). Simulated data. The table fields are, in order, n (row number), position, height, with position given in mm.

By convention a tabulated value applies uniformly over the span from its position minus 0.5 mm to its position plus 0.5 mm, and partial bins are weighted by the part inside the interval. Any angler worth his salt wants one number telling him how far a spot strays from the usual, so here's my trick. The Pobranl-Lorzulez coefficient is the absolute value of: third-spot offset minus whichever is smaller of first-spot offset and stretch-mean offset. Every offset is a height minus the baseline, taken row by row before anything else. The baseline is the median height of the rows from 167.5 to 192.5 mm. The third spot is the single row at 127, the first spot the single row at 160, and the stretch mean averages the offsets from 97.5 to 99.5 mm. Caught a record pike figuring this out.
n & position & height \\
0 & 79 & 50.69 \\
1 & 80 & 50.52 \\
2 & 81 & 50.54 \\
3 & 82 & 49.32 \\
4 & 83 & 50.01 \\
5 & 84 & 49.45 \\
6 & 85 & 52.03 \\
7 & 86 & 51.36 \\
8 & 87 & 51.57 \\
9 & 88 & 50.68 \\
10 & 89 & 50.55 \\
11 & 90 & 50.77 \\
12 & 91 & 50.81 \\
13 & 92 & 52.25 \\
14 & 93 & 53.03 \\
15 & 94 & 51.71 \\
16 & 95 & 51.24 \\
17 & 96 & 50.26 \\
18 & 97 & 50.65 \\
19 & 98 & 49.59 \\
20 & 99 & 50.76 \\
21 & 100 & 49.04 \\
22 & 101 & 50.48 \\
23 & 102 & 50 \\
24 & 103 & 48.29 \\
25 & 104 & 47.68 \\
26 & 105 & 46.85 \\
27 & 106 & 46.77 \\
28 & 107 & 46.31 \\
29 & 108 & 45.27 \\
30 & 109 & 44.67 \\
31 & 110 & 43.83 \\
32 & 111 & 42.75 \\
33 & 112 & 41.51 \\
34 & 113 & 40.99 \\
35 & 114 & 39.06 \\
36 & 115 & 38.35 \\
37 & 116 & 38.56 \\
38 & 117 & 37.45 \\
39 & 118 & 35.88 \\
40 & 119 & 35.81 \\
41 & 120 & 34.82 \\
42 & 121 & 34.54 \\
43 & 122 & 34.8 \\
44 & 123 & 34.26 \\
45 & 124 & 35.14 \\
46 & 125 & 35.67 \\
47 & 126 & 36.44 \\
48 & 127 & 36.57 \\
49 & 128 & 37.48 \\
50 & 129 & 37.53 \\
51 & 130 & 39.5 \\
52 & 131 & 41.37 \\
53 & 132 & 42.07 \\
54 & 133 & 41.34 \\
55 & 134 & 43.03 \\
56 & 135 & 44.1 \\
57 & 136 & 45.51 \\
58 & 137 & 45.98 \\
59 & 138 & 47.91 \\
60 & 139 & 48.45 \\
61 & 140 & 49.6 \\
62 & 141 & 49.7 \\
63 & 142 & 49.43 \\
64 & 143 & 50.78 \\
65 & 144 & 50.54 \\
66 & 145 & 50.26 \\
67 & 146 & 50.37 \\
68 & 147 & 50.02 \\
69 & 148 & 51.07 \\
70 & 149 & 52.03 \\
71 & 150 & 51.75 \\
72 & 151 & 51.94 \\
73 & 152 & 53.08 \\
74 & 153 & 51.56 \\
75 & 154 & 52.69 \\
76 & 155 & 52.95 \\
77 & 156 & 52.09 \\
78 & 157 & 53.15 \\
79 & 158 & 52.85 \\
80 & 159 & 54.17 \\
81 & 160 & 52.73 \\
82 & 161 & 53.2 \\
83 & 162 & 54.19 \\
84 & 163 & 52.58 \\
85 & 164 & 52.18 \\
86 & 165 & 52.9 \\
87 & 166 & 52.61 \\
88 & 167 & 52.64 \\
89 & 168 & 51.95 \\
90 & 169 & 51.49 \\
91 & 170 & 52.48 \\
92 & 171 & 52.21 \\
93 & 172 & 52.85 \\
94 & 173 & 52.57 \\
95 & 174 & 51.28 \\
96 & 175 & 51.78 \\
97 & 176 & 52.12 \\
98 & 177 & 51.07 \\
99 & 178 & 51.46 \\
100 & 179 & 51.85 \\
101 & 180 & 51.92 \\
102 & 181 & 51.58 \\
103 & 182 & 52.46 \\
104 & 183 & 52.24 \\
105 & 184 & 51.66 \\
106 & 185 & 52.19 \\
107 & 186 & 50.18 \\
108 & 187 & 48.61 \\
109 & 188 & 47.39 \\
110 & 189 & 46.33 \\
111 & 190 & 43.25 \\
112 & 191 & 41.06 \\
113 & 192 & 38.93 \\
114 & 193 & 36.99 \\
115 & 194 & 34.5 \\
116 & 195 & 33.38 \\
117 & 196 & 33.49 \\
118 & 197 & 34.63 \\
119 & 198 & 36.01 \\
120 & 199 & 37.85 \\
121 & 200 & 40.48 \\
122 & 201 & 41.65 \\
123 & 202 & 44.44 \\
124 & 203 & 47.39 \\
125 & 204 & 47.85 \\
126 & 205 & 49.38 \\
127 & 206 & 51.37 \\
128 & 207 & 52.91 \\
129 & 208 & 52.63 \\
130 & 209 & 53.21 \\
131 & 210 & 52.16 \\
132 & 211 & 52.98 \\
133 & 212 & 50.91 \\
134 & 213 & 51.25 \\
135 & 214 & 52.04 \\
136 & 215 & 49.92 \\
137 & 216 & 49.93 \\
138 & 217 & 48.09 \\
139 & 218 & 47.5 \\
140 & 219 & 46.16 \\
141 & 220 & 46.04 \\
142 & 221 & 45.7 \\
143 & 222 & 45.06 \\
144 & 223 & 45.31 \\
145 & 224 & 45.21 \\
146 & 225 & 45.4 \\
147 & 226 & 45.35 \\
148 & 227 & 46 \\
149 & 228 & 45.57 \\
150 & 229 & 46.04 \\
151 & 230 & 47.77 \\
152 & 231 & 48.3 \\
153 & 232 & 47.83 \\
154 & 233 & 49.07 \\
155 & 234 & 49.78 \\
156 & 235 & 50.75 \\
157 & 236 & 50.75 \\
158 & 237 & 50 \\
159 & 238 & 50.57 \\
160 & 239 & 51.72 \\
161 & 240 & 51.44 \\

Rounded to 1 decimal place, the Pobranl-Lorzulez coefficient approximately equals 13.6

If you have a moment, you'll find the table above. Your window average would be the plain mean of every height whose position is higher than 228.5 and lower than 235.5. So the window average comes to 49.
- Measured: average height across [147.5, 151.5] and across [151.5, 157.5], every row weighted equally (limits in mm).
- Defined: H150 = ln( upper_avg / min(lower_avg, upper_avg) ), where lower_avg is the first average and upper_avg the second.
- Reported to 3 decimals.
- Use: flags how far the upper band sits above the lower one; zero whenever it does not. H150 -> 0.017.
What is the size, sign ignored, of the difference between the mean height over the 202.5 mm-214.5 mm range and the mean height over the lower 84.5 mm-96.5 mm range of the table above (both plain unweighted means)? 0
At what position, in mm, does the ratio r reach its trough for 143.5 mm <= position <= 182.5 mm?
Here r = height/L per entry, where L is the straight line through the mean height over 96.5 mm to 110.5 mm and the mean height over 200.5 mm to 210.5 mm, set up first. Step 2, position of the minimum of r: 147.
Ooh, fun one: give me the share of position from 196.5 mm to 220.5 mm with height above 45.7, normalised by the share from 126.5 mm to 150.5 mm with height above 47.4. 1.4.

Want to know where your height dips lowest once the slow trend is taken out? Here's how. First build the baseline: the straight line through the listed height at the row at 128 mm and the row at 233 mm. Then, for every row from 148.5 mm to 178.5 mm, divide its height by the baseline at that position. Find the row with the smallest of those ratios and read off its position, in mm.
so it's 177 mm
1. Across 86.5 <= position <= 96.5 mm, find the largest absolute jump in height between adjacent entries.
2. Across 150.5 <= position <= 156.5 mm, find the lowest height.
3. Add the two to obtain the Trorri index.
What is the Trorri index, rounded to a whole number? 53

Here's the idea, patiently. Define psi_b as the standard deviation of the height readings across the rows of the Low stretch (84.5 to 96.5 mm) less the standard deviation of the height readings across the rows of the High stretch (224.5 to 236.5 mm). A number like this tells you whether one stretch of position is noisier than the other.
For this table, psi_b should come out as -1.2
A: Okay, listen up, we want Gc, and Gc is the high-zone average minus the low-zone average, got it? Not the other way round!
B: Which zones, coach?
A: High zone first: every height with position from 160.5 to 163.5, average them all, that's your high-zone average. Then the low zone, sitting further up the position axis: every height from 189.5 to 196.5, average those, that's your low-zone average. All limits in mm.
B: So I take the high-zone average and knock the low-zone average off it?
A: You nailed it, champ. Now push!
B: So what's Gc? 16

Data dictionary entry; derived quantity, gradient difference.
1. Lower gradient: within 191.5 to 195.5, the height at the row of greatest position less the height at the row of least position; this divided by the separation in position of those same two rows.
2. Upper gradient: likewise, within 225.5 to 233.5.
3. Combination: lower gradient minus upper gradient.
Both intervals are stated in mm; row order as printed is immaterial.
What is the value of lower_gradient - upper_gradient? -2.4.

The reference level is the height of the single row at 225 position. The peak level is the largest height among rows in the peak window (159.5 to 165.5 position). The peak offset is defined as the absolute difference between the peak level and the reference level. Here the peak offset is 8.8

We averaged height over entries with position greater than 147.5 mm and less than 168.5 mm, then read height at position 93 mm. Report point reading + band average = 106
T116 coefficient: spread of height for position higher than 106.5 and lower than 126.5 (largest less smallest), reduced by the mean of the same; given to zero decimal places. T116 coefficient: -27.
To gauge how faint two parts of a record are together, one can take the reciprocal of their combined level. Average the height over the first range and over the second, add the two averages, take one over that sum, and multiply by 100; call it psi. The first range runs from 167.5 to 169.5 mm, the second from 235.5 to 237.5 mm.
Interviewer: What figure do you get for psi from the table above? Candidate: 0.98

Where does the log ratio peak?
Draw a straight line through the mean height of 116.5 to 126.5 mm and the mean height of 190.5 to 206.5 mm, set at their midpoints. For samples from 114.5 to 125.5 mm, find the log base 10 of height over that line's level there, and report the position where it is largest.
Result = 116 mm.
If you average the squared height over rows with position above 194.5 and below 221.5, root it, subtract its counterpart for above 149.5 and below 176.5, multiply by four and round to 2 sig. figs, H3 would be -23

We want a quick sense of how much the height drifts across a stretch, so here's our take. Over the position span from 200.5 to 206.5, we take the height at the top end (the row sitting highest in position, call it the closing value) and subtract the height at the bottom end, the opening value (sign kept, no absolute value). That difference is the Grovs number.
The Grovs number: 10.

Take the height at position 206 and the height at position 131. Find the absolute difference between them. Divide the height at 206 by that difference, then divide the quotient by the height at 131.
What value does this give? 0.12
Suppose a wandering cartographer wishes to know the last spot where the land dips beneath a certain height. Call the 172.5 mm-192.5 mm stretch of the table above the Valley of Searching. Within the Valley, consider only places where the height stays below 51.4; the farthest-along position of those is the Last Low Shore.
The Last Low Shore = 192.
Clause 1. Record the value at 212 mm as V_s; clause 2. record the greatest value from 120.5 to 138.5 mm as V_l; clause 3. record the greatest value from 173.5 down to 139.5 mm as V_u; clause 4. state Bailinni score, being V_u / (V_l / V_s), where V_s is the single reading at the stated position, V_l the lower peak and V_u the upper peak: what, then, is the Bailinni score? 57.6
